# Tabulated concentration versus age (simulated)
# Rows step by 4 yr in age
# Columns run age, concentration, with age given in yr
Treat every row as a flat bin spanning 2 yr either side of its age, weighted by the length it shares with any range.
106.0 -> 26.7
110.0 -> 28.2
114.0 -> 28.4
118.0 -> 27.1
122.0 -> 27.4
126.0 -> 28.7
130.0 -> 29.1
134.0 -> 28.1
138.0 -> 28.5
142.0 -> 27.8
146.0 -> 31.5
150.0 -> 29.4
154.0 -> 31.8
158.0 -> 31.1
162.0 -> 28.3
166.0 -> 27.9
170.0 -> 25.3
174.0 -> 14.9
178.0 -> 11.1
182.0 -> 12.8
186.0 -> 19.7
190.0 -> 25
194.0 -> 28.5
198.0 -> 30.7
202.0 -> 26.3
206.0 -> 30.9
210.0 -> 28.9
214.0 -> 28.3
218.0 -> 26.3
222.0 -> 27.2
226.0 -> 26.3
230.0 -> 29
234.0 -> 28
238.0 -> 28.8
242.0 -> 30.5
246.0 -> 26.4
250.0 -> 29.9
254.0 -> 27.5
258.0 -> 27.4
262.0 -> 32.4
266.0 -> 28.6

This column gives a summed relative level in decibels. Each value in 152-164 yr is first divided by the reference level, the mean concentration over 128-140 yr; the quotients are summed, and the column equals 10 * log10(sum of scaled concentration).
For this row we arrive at 5.0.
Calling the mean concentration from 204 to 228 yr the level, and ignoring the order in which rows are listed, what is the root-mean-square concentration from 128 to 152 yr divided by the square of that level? 0.0372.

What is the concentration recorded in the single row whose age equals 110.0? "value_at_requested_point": 28.2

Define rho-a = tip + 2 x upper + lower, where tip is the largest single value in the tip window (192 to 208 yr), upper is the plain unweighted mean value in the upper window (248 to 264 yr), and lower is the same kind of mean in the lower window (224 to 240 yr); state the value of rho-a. 118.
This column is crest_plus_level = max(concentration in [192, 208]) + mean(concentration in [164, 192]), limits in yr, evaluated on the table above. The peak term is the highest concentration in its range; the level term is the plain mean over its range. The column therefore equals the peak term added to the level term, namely 50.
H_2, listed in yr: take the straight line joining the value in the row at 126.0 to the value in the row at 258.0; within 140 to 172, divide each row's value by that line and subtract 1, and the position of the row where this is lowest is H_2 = 170.0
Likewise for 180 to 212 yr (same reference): 182.0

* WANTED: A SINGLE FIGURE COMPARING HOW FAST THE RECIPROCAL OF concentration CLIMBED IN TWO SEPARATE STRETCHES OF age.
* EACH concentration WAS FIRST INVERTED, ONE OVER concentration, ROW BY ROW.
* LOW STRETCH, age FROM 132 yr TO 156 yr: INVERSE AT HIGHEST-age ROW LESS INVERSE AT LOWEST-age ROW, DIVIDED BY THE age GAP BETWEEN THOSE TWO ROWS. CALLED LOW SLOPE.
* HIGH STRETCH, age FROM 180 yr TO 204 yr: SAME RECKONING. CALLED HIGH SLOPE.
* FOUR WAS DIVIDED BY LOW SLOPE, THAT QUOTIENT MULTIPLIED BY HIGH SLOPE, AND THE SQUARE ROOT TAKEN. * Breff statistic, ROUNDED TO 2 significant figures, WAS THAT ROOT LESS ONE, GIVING 5.2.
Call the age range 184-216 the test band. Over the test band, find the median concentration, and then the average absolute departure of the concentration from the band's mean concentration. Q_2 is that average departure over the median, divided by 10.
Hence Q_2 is 0.010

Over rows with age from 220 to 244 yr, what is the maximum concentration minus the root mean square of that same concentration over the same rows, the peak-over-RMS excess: 2.2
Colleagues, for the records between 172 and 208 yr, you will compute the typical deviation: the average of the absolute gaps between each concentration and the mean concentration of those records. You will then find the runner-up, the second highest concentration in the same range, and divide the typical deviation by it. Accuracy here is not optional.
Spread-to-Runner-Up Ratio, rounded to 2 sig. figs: 0.22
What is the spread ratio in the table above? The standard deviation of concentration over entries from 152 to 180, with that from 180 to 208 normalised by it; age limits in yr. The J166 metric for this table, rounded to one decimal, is 0.8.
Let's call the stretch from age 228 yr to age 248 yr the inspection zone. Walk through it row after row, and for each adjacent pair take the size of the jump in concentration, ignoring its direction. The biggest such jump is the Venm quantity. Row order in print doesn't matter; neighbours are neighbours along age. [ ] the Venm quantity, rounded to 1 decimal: 4.1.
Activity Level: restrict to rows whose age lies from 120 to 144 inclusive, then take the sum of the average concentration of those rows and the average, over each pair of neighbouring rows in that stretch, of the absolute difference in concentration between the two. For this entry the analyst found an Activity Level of 29.0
